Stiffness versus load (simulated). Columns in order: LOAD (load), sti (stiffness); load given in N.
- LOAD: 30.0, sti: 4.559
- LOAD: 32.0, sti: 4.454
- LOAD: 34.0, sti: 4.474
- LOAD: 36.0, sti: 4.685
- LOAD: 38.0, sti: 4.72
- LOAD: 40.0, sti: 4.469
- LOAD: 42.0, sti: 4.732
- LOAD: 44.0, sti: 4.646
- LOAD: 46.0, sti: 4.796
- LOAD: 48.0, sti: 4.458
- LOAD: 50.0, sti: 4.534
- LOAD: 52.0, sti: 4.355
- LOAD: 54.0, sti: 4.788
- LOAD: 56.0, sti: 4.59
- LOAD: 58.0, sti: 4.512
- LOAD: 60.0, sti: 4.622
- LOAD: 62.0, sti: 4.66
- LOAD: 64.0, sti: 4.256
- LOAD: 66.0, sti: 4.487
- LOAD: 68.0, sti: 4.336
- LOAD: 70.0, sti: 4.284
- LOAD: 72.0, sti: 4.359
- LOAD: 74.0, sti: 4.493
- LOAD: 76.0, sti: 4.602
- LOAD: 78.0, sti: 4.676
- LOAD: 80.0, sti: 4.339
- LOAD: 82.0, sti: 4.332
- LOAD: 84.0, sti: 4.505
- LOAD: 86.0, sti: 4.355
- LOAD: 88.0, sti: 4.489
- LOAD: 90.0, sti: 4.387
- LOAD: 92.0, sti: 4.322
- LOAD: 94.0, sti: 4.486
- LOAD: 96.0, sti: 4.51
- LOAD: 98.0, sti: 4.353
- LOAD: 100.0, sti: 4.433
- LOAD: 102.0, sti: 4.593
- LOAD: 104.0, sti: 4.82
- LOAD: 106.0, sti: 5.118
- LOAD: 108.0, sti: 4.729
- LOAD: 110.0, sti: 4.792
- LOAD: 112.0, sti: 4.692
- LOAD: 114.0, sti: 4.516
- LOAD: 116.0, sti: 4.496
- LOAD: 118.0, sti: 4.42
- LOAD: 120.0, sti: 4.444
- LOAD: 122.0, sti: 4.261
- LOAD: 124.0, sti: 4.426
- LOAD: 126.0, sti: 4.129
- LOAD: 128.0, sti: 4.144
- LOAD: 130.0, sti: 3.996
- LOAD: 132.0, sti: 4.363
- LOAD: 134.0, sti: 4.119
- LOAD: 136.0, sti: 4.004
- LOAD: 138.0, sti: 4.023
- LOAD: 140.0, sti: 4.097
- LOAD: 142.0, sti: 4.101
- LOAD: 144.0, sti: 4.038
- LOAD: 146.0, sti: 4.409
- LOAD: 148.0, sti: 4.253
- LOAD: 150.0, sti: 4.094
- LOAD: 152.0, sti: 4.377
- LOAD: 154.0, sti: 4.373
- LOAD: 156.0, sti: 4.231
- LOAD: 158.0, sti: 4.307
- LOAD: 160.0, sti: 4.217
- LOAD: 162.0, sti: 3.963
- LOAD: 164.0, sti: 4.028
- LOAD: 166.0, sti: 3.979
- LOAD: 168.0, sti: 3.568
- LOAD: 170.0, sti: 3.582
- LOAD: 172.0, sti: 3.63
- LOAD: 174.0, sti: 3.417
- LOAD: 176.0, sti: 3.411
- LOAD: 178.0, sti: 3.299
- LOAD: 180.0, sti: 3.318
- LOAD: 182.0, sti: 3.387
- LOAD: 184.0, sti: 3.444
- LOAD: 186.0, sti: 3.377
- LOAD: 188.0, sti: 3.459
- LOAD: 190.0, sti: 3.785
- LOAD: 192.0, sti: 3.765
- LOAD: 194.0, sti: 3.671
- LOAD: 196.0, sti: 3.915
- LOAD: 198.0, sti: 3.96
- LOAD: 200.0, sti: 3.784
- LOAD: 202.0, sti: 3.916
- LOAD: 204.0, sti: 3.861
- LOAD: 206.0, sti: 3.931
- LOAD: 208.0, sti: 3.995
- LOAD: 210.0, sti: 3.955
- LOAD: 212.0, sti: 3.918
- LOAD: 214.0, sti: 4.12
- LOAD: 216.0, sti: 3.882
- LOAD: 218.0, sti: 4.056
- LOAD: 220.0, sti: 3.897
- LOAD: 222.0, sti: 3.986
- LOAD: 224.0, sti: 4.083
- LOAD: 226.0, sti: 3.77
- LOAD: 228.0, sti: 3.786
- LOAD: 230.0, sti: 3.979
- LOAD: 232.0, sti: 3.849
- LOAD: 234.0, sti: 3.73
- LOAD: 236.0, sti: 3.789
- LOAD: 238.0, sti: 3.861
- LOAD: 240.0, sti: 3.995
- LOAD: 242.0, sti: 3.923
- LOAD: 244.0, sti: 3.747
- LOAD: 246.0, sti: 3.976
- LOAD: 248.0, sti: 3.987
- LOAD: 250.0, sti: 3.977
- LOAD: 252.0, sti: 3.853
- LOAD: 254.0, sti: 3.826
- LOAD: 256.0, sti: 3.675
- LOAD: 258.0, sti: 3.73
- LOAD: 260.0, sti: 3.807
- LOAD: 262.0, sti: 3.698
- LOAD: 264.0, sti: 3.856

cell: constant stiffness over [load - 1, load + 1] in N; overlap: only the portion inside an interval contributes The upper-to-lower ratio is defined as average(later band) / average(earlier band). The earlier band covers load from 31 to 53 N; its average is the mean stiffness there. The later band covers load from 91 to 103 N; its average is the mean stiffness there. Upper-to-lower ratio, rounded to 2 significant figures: 0.97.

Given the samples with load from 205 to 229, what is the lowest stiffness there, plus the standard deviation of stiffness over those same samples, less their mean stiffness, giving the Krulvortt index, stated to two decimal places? -0.07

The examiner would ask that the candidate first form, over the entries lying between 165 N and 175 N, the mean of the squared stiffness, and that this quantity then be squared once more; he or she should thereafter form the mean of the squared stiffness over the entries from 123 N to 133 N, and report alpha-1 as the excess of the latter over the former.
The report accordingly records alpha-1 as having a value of -158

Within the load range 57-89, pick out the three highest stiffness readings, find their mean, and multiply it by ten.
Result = 47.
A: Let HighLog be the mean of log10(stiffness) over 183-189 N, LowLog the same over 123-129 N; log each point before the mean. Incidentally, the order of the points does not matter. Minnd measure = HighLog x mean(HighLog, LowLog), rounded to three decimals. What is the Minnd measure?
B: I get 0.311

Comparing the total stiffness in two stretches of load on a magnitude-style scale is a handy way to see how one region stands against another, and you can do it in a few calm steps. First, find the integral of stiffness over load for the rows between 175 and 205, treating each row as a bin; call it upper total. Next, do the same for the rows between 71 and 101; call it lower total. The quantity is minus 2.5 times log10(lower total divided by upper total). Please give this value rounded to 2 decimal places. -0.22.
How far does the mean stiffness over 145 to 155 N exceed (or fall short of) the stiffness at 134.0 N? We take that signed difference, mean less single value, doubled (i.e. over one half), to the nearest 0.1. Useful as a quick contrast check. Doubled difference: 0.4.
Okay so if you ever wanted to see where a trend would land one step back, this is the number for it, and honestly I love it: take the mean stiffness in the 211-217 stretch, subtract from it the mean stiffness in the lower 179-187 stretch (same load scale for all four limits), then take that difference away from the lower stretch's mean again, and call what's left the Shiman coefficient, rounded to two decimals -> 2.79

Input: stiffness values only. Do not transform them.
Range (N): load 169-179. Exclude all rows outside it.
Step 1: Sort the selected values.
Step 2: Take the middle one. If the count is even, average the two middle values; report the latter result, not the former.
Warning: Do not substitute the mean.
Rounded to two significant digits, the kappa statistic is 3.4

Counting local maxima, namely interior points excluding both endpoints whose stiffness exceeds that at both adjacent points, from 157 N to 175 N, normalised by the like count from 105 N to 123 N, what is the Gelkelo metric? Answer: 1.0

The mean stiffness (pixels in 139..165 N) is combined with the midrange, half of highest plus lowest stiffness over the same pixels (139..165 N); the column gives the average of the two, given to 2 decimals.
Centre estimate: 4.19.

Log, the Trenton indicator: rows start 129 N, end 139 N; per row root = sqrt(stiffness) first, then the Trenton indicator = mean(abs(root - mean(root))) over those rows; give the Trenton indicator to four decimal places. 0.0275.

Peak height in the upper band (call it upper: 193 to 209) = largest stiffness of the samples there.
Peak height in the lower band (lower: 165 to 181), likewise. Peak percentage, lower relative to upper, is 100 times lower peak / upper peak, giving 100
